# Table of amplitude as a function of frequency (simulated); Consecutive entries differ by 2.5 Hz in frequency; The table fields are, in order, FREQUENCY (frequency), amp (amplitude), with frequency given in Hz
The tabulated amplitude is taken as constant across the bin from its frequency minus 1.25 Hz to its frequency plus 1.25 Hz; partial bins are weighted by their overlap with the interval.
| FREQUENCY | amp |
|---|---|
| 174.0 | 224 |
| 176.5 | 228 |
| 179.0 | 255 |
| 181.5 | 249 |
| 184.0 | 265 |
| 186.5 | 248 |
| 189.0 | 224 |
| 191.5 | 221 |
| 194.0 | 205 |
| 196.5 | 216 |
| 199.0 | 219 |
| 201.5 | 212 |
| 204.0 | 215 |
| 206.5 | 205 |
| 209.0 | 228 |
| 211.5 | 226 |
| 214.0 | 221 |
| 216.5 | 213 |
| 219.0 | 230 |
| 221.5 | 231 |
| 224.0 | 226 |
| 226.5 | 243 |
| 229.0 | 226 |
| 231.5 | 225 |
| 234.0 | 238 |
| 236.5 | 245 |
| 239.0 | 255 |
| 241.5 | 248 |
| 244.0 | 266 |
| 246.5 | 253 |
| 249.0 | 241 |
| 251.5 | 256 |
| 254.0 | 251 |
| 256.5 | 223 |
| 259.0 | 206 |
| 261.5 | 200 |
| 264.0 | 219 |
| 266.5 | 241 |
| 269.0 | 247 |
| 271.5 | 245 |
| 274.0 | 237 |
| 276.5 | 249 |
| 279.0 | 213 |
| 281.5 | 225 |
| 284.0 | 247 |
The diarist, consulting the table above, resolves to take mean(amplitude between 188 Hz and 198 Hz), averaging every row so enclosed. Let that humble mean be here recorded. 216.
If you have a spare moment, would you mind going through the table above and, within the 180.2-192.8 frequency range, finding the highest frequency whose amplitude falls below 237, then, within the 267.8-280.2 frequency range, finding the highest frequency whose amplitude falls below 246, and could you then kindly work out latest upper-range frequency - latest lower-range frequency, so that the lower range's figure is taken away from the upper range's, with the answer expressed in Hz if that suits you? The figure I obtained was 87.5 Hz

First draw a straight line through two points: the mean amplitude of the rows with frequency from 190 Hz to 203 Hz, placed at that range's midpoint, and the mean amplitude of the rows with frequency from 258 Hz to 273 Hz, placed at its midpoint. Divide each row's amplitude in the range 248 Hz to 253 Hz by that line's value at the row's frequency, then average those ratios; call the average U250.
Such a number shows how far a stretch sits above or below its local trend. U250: 1.11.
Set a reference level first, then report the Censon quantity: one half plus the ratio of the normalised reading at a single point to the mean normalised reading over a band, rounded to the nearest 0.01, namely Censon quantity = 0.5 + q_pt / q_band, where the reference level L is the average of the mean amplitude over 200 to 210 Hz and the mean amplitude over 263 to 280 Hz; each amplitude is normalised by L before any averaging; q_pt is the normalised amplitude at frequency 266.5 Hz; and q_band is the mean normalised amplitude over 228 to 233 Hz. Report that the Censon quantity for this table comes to 1.57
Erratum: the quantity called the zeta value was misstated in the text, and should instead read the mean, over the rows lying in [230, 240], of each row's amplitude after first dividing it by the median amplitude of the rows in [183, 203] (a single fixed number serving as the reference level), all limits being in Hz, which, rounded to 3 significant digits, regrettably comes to 1.09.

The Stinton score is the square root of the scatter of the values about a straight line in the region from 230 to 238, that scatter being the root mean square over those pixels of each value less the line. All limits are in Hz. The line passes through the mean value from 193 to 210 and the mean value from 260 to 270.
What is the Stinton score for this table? 4.2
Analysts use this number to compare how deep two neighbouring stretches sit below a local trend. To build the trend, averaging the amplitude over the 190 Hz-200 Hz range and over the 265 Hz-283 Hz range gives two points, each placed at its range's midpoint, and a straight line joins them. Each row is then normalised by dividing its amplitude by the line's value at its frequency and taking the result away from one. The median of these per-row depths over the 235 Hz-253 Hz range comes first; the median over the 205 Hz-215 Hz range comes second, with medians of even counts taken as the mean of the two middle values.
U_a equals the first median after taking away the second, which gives -0.088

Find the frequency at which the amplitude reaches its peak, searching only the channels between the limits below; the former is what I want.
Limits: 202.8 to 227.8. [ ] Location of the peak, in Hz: 226.5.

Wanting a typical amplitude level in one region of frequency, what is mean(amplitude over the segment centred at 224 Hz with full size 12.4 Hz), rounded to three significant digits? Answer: 231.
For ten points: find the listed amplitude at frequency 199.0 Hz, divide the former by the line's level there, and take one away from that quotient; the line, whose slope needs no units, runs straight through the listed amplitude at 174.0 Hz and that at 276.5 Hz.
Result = -0.05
